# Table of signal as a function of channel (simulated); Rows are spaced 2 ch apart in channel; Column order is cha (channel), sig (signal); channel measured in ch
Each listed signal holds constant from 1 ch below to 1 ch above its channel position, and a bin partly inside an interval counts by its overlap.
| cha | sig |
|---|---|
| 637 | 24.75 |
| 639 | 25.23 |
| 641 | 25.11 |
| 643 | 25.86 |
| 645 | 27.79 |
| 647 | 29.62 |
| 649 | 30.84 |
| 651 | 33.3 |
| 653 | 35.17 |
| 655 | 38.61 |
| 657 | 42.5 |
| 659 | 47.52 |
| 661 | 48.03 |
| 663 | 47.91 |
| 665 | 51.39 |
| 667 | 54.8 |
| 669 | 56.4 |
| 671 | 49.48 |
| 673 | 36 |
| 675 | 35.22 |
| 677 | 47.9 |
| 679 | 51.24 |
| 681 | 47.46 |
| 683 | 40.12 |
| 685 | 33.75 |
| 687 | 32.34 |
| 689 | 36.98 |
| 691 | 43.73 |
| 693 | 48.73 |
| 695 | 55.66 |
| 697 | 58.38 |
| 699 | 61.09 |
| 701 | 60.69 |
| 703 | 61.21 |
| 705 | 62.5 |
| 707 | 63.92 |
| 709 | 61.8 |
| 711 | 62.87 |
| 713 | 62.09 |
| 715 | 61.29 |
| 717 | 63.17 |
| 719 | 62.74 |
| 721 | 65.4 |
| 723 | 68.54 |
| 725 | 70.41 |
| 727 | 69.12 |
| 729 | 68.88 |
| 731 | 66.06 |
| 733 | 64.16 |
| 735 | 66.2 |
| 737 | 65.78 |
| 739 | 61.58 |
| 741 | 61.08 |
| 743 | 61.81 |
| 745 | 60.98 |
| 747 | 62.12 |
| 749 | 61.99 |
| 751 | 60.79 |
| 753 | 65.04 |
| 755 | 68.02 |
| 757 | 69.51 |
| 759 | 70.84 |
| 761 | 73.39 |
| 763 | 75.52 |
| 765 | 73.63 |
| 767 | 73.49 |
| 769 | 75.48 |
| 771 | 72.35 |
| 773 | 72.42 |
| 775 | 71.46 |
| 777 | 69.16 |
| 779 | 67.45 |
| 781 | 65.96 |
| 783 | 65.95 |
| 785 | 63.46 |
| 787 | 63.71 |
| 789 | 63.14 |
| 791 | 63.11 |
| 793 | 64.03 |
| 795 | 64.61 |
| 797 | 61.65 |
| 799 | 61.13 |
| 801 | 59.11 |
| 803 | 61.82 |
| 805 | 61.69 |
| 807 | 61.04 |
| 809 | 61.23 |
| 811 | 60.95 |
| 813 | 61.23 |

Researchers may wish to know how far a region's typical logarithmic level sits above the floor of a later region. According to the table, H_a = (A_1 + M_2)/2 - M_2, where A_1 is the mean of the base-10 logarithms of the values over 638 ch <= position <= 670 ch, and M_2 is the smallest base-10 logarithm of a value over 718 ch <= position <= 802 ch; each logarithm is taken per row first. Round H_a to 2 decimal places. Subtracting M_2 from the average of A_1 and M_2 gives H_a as -0.10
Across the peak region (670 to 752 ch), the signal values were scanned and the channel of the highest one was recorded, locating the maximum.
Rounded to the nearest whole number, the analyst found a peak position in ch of 725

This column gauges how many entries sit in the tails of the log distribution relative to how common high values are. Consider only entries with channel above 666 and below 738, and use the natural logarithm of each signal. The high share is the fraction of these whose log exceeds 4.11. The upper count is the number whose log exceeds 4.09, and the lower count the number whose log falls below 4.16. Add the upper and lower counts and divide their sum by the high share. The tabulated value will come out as 89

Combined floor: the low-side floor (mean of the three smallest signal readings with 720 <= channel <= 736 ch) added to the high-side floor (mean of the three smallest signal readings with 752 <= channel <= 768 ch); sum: 133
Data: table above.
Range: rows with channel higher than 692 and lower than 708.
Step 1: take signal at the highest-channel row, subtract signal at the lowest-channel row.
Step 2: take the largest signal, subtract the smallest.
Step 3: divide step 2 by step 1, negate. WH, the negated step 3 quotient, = -1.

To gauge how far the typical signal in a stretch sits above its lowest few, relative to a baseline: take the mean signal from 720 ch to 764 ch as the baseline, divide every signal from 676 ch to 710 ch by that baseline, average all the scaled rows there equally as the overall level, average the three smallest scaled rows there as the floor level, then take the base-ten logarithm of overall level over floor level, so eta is 0.17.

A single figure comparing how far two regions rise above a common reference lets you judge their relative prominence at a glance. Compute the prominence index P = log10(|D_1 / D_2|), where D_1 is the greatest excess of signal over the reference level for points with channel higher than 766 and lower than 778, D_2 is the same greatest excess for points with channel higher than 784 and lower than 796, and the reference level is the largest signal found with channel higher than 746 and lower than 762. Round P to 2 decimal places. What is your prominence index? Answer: -0.62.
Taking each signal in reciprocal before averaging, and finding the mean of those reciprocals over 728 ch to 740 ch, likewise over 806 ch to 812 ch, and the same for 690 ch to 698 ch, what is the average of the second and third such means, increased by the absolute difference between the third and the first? 0.022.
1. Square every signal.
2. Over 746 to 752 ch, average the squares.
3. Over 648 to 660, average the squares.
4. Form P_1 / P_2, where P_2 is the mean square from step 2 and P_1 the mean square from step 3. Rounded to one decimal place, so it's 0.4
